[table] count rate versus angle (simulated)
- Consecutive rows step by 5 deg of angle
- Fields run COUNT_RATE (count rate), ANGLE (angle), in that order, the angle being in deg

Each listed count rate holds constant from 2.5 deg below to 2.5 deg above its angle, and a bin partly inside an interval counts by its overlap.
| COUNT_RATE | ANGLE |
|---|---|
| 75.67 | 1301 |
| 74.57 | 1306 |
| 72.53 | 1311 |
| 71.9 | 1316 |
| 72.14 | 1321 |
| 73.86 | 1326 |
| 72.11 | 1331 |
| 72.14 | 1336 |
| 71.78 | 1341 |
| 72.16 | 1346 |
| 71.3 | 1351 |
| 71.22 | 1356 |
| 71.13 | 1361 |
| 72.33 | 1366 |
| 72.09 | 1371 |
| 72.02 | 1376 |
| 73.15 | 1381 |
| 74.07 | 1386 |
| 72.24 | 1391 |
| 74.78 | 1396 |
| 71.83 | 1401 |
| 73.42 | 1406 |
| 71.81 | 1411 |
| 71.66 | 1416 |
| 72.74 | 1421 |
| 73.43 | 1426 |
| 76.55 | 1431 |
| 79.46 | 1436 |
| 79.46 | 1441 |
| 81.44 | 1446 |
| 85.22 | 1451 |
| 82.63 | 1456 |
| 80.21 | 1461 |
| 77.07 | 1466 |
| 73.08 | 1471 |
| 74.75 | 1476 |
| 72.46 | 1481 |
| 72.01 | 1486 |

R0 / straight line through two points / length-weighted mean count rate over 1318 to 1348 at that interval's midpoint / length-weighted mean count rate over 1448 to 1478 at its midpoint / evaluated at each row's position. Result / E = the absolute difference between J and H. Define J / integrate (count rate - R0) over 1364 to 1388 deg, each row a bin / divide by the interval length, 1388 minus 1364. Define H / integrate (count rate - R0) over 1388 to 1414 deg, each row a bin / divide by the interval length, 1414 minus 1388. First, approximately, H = -3.0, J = -2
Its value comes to 1.2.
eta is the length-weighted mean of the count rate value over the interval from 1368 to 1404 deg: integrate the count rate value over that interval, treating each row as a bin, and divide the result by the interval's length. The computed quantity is 72.9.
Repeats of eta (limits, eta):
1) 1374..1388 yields 73.1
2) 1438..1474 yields 79.8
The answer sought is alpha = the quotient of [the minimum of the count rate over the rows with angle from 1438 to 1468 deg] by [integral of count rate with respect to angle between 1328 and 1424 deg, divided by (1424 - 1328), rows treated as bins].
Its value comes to 1.07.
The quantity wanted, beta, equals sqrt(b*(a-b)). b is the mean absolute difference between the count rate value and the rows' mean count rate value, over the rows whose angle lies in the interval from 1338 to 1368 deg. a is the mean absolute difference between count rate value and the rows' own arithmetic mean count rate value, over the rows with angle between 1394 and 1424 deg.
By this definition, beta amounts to 0.5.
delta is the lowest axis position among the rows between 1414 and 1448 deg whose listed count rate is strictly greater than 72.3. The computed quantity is 1421 deg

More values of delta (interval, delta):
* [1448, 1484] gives 1451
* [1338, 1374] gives 1366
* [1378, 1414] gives 1381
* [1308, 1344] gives 1311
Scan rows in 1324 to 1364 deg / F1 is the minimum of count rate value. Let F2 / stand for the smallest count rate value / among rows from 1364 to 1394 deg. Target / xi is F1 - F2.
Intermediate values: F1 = 71.13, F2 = 72.02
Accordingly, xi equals -0.9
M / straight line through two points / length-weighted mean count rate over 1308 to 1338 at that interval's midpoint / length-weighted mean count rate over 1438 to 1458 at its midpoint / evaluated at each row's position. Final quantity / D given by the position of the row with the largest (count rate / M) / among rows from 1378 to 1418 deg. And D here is 1386 deg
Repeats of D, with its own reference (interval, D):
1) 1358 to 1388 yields 1386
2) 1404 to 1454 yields 1451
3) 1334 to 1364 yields 1336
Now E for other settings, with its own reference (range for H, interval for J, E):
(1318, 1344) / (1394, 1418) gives 3.5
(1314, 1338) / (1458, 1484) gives 4.2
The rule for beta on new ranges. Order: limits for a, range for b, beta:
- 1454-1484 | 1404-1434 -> 1.6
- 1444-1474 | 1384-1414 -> 1.5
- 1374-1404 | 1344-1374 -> 0.5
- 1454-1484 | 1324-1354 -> 1.2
